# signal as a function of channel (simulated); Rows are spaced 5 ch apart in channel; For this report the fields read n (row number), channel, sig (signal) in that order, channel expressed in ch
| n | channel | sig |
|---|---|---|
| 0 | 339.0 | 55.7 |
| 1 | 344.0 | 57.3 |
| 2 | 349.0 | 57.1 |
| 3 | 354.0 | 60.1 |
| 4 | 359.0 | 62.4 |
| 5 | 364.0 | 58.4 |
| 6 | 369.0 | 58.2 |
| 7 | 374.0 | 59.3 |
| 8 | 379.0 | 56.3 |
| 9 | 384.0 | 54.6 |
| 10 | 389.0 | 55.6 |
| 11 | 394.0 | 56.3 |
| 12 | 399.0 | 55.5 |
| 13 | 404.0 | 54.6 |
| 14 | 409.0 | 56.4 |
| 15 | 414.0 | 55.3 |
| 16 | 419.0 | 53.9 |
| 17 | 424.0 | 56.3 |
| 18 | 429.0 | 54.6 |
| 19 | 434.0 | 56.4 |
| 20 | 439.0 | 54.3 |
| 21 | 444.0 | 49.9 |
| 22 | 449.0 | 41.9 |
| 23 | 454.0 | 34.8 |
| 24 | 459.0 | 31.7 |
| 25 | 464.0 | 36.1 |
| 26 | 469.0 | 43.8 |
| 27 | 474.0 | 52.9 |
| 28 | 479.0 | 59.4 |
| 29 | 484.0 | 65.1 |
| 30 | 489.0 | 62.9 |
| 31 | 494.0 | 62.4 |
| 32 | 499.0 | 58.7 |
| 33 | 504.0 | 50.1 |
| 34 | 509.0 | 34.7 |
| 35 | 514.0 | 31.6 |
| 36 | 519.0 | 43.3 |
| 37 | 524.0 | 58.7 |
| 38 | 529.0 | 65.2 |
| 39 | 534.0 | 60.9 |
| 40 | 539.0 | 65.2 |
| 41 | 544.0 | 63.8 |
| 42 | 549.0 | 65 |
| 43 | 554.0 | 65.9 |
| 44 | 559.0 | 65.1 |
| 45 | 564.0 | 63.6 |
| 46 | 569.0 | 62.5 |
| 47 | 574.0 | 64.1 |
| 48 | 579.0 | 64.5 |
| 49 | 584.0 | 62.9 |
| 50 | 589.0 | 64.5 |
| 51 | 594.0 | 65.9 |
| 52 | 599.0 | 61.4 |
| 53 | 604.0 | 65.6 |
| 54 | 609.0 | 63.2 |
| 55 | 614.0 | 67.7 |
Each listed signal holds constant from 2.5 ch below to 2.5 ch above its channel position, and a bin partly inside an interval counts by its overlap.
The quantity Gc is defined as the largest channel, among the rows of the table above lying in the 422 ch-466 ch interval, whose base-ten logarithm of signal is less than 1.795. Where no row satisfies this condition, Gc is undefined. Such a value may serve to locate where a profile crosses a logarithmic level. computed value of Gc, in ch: 464.0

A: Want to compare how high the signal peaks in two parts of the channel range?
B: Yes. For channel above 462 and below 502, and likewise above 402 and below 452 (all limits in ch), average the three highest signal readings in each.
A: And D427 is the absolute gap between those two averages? 7.1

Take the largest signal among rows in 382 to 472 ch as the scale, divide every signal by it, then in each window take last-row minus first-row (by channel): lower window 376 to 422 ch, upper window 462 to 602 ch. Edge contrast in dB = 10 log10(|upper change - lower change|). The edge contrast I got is -3.1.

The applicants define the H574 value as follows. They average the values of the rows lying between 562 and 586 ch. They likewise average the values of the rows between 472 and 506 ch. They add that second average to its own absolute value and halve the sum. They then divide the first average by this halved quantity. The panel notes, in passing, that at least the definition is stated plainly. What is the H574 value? 1.08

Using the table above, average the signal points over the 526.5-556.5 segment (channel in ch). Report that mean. 64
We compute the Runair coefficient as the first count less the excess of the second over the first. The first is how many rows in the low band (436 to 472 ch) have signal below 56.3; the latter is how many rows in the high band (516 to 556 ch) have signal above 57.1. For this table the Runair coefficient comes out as 7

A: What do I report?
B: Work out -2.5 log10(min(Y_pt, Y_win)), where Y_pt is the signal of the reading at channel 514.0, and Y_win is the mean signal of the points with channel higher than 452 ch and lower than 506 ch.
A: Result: -3.75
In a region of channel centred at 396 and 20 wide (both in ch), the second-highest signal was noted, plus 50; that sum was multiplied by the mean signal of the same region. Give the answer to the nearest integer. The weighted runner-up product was 5861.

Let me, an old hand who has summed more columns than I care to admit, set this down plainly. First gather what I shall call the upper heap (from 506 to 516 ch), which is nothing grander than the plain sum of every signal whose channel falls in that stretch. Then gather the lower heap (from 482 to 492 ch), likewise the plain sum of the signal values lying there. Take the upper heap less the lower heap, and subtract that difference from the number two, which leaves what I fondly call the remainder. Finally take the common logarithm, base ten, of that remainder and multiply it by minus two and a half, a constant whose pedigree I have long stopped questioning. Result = -4.5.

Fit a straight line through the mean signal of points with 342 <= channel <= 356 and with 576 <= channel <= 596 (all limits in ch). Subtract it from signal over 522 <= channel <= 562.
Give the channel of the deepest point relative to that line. 524.0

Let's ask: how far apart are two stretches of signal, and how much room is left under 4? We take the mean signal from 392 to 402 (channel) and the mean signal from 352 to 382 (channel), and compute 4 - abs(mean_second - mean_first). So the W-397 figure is 0.8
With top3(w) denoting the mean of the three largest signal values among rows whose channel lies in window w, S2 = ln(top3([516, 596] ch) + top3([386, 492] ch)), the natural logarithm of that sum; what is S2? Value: 4.853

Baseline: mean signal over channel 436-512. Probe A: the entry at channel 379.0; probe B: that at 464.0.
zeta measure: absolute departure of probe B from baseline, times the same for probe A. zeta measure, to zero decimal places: 93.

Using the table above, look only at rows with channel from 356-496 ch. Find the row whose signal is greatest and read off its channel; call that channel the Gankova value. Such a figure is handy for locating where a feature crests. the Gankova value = 484.0 ch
